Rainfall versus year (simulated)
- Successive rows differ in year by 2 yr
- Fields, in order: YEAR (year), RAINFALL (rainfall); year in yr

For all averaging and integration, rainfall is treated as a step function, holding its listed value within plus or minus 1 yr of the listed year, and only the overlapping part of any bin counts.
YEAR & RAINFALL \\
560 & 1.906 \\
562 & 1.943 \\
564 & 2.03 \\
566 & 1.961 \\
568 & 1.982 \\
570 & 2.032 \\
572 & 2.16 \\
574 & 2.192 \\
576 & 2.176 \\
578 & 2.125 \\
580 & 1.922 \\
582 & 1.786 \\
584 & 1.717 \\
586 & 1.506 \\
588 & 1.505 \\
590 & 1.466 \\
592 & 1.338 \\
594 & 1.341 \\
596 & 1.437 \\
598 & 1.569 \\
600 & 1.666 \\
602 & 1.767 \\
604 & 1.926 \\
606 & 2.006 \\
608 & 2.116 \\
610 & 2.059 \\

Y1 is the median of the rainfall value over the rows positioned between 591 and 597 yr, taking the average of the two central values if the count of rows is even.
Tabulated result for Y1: 1.3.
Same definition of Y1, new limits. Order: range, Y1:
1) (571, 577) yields 2.2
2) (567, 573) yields 2.0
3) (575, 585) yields 1.9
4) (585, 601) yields 1.5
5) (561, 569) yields 2.0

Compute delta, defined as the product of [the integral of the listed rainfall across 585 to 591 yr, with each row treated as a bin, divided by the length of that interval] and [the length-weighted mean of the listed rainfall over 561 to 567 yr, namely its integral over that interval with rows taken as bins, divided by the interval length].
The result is 3.0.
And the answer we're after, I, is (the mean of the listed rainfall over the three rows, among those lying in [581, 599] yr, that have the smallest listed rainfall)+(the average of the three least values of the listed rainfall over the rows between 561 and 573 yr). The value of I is 3.33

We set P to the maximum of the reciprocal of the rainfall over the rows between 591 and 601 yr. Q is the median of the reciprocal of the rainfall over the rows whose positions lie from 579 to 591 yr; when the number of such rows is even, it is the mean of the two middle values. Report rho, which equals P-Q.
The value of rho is 0.12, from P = 0.75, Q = 0.623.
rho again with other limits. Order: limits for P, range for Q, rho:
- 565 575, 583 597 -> -0.17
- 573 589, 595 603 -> 0.05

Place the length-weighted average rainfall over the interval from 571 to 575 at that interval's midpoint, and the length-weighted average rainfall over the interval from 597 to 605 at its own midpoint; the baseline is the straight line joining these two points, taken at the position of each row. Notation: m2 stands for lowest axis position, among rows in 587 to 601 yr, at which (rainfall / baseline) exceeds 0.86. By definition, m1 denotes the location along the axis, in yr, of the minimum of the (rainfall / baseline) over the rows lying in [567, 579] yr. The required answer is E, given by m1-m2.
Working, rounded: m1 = 568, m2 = 598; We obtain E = -30 yr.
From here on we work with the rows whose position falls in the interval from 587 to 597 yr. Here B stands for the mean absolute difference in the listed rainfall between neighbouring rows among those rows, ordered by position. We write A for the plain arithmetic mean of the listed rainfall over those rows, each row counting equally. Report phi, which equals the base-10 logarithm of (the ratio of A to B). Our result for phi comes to 1.33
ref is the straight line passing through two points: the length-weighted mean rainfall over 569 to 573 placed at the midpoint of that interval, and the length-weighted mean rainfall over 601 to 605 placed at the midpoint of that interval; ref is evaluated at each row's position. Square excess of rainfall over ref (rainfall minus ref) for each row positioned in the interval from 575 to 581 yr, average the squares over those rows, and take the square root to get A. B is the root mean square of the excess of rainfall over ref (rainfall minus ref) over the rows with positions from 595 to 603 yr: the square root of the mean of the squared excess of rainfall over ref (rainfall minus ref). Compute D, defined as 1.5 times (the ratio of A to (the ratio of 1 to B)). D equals 0.05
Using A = 0.103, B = 0.30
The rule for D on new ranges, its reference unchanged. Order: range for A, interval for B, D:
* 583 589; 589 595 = 0.34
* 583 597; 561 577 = 0.10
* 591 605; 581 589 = 0.22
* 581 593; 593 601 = 0.27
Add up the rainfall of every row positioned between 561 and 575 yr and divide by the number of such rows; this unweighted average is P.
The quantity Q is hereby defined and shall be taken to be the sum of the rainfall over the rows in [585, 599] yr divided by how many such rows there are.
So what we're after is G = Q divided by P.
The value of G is 0.7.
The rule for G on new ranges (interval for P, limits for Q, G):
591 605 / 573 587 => 1.2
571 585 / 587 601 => 0.7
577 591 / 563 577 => 1.2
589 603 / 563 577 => 1.4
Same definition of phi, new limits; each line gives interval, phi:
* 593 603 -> 1.16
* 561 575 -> 1.50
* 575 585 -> 1.23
